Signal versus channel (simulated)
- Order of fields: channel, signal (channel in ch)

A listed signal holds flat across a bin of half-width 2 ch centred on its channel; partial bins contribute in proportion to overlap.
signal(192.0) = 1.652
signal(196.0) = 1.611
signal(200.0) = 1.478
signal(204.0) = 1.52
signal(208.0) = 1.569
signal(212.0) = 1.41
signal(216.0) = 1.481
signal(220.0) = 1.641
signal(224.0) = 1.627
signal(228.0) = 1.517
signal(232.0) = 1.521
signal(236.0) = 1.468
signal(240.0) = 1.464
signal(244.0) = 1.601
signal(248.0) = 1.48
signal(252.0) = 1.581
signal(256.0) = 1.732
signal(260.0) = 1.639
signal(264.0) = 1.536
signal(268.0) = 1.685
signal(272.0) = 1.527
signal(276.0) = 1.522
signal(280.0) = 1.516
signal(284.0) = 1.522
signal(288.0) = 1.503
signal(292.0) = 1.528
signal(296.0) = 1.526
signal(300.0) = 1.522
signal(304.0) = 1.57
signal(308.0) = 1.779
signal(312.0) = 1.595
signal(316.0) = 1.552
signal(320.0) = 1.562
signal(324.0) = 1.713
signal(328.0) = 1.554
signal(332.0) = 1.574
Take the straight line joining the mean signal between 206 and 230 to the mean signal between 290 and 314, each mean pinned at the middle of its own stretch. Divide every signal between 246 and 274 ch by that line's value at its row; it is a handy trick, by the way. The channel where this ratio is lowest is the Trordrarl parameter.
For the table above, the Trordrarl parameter 248.0 ch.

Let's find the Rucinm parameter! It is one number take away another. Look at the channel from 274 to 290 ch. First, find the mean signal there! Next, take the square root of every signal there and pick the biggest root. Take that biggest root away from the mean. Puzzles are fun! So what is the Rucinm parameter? 0.282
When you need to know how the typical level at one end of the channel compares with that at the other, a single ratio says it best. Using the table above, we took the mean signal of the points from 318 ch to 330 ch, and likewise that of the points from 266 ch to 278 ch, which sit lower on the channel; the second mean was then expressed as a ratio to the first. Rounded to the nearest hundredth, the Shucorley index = 0.98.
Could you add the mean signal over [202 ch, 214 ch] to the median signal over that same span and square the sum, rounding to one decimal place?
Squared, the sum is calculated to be 9.1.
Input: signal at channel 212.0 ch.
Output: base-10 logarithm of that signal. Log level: 0.149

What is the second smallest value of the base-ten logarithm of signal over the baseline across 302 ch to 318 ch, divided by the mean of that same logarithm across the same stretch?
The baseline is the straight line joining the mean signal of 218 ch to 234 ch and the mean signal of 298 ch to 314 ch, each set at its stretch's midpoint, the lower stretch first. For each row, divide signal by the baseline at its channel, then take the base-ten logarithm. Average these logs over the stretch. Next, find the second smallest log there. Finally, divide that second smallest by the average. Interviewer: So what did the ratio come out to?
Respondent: -15.1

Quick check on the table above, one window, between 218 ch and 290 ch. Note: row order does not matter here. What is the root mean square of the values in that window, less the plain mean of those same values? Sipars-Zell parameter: 0.0018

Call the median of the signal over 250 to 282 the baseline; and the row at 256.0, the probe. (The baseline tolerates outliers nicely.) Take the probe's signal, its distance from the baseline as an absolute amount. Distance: 0.17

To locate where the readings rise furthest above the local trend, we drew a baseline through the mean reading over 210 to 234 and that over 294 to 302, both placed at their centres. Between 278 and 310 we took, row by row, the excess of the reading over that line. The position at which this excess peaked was 308.0 ch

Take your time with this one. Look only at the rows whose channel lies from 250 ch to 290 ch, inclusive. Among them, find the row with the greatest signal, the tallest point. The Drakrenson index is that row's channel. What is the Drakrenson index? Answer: 256.0 ch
